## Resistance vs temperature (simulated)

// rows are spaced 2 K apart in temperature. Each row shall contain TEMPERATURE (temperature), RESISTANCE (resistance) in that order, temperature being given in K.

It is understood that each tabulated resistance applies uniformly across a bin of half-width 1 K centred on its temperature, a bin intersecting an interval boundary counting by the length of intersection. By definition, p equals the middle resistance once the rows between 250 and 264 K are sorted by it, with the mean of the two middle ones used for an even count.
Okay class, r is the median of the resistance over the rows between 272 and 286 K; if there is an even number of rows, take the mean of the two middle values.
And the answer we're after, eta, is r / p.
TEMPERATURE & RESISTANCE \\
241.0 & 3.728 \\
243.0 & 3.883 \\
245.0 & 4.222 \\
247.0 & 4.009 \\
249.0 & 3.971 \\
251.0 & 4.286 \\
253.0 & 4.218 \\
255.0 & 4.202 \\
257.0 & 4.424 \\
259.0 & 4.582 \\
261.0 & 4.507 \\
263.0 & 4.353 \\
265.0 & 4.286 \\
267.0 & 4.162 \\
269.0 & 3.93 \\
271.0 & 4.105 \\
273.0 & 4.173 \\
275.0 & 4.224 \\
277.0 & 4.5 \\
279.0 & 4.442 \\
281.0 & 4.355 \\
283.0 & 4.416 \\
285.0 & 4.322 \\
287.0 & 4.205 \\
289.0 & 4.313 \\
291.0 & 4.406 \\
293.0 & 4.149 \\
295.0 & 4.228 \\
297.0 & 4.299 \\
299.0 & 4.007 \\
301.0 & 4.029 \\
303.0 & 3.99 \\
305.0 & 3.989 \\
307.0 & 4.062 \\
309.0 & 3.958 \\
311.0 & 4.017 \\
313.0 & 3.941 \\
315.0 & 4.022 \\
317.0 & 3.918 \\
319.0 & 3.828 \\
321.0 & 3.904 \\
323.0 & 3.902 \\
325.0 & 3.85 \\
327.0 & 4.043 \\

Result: 1.00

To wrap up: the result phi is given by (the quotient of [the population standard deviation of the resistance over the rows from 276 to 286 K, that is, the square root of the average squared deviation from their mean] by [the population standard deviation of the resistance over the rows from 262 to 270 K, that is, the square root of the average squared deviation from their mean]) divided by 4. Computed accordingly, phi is 0.10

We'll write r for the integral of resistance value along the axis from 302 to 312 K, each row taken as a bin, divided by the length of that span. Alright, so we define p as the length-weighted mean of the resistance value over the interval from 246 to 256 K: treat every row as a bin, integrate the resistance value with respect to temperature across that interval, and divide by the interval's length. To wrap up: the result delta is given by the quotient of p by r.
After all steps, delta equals 1.03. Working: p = 4.14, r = 4.00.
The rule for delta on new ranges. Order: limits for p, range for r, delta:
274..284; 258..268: 1.00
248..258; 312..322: 1.08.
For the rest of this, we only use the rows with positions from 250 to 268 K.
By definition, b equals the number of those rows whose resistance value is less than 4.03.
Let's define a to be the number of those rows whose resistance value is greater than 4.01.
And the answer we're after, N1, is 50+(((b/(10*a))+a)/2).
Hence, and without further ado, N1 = 54.5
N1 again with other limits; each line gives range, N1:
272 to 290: 54.5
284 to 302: 54.0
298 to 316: 52.1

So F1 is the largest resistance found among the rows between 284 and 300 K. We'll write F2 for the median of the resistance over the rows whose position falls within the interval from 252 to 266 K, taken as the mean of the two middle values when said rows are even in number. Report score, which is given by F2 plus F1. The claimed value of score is 8.8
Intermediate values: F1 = 4.406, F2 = 4.35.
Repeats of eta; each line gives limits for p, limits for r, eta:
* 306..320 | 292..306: 1.02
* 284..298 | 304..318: 0.93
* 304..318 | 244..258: 1.06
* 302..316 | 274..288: 1.09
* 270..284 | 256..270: 1.00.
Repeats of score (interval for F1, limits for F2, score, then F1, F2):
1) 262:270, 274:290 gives 8.7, 4.353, 4.34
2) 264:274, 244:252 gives 8.4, 4.286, 4.12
